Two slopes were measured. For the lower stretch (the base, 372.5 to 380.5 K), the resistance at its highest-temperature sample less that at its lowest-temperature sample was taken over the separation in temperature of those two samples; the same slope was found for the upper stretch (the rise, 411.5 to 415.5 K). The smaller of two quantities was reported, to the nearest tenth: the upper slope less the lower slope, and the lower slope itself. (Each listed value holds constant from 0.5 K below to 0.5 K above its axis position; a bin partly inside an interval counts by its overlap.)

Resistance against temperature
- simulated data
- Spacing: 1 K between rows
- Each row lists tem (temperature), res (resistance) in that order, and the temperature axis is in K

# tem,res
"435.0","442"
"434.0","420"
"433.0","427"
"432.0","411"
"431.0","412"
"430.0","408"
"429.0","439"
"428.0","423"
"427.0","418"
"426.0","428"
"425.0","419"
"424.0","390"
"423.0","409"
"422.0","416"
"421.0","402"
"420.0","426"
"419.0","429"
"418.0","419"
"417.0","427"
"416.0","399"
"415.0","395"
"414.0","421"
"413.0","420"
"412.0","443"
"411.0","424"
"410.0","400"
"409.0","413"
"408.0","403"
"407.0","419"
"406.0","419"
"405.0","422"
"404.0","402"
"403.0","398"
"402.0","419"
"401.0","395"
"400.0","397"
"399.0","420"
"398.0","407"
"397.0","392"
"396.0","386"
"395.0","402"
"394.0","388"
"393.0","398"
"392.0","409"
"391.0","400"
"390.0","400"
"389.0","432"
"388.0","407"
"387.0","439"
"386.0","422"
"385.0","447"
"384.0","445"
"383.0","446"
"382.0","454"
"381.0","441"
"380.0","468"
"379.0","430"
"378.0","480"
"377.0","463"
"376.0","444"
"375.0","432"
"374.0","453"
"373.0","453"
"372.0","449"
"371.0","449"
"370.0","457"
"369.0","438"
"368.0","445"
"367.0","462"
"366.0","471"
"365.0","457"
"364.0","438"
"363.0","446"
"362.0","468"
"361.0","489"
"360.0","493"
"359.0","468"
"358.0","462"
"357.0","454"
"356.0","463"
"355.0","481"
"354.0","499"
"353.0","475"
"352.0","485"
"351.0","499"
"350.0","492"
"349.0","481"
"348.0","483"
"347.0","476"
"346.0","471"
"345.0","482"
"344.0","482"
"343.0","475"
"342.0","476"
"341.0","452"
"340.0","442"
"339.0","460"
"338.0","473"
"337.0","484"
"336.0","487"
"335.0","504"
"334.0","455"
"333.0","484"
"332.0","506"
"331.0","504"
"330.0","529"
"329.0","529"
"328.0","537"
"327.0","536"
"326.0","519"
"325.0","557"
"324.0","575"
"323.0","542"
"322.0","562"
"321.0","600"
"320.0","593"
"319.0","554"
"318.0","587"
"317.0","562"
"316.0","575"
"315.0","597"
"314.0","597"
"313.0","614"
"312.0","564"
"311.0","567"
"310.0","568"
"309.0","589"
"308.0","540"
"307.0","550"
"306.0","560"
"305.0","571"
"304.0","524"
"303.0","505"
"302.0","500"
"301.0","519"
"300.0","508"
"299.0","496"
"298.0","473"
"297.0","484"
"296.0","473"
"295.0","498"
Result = -18.1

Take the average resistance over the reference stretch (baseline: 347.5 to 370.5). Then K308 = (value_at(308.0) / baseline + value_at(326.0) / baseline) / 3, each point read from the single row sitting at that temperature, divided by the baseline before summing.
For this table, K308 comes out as 0.75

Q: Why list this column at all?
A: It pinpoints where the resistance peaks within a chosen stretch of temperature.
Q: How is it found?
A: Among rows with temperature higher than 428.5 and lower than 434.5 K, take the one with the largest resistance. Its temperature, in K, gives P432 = 429.0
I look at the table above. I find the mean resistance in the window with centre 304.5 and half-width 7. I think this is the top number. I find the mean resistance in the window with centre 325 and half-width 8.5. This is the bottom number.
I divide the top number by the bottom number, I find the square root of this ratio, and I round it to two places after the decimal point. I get 0.99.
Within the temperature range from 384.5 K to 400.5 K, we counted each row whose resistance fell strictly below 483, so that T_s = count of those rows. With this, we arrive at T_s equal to 16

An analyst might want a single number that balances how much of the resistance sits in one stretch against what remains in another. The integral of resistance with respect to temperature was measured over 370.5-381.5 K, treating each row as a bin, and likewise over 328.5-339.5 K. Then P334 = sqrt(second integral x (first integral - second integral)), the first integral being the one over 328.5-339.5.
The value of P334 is 1499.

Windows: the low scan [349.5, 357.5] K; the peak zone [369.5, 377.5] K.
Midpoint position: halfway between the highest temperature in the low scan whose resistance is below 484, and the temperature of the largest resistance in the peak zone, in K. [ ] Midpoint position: 367.0 K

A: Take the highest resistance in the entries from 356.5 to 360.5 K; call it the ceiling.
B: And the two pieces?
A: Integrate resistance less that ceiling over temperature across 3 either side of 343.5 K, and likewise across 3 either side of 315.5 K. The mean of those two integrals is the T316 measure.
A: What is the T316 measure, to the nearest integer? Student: 227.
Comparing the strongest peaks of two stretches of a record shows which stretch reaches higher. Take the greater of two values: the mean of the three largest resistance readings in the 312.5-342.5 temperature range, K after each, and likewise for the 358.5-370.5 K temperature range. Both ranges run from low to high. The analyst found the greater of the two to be 604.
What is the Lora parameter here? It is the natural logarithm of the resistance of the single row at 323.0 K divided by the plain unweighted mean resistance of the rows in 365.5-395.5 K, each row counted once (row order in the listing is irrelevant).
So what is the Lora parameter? 0.21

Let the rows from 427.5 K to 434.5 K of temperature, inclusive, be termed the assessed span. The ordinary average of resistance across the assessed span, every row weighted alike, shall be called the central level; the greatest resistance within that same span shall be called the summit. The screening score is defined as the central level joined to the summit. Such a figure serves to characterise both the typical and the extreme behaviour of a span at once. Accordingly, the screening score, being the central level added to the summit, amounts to 859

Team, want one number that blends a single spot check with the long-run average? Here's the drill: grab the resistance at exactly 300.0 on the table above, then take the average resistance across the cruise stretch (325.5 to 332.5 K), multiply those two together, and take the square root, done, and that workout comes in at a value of 515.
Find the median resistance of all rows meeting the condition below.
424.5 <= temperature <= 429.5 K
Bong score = 423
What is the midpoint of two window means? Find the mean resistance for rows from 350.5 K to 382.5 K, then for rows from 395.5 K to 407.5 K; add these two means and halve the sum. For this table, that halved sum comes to 434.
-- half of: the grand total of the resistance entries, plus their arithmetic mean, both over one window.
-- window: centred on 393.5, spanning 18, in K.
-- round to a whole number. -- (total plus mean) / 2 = 3884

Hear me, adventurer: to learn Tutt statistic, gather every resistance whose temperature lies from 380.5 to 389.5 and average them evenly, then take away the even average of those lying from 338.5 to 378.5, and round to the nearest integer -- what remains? -29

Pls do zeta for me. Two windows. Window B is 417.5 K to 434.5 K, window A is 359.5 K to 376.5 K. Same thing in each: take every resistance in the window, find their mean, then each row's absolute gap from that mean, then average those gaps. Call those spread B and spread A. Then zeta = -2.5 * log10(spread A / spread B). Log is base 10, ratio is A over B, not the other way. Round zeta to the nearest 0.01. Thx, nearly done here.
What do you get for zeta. -0.42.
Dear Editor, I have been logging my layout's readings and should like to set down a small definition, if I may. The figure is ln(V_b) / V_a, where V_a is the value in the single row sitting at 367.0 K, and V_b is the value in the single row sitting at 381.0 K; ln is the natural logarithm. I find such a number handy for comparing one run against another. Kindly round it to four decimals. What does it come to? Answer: 0.0132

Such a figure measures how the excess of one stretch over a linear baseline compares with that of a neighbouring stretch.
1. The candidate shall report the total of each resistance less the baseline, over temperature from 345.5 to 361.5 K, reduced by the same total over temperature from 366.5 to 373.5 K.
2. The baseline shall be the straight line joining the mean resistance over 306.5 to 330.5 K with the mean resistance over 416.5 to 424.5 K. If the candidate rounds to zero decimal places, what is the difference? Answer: -268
